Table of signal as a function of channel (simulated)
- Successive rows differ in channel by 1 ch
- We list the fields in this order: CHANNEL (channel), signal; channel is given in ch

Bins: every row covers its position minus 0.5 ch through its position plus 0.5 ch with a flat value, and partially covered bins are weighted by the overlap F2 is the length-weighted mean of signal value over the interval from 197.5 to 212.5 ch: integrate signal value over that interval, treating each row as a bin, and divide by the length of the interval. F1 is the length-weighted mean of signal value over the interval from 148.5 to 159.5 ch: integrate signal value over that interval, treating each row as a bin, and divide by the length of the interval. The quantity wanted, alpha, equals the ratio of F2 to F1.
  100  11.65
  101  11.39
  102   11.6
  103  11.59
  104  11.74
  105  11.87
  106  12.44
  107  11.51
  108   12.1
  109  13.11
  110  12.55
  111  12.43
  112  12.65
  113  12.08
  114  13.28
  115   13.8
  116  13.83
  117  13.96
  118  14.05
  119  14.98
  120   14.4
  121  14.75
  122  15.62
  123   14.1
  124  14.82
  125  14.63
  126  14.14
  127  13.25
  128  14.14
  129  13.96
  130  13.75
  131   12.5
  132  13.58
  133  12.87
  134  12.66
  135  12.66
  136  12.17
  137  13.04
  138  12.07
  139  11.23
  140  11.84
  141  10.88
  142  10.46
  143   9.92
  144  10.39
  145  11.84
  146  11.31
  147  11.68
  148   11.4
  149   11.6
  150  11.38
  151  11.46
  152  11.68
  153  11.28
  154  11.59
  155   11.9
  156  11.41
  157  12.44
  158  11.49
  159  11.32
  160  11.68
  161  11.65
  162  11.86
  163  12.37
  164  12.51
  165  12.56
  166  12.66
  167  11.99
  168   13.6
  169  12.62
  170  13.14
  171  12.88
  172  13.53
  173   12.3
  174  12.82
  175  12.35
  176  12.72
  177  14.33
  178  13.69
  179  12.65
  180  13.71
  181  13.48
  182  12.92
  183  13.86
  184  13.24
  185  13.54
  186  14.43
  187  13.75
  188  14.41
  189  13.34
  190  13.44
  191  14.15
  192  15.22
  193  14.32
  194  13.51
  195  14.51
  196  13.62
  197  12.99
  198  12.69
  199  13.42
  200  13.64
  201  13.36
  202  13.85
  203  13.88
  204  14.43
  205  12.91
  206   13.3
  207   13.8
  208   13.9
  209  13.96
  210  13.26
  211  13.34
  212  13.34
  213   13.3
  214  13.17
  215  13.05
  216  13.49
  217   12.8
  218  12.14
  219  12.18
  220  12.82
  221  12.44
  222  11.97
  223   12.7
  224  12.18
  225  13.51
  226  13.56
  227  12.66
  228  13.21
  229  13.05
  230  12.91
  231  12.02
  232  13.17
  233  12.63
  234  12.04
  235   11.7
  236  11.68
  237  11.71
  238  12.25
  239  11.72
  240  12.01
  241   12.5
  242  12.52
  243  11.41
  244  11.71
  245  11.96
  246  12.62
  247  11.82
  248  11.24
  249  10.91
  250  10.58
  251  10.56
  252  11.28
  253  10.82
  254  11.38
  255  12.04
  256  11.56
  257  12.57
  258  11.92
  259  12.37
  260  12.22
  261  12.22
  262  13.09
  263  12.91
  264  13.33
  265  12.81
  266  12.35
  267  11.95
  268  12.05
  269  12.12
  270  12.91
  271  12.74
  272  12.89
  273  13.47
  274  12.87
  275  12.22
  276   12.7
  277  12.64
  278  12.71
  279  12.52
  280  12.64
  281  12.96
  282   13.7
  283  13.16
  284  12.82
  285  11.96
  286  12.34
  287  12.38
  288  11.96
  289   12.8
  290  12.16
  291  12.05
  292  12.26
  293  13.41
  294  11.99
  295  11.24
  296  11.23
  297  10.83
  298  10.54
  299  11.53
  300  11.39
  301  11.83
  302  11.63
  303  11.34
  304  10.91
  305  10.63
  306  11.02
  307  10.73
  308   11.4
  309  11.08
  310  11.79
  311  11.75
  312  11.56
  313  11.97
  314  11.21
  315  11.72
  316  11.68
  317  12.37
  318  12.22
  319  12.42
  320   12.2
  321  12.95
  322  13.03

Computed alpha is 1.17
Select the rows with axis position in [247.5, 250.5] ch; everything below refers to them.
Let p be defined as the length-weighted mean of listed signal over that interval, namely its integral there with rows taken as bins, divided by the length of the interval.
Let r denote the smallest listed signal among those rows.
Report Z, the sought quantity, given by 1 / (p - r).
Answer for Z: 3.0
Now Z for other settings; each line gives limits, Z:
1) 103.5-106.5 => 3.6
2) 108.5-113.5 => 2.1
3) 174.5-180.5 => 1.1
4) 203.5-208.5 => 1.3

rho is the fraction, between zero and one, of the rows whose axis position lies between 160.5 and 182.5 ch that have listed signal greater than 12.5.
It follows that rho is 0.73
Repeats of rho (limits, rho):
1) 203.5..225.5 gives 0.77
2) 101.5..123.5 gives 0.59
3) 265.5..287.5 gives 0.64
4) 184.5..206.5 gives 1.00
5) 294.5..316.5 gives 0.00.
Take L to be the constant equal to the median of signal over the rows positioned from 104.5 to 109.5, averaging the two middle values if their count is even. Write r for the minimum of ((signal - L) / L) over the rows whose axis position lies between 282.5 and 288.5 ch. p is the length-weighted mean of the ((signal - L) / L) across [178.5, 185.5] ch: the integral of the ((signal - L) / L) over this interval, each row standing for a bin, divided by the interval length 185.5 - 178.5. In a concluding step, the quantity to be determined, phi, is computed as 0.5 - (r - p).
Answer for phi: 0.614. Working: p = 0.10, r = -0.01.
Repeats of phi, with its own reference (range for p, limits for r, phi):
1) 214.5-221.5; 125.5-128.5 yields 0.455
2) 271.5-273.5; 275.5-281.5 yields 0.555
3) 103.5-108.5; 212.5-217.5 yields 0.428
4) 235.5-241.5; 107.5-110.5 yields 0.490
